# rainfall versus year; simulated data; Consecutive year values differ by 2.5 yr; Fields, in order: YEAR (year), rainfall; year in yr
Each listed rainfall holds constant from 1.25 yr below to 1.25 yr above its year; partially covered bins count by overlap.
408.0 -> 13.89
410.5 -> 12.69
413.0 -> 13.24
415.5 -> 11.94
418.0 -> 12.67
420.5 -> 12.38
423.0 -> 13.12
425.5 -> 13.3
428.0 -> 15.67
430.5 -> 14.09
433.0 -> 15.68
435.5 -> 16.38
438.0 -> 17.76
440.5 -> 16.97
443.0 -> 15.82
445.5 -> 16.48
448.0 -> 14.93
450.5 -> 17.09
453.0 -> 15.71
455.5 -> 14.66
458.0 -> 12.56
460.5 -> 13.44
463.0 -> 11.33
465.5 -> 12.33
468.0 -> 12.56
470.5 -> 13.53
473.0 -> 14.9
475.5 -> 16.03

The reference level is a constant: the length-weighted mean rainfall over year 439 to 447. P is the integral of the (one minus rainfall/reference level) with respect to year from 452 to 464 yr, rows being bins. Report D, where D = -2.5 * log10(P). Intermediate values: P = 2.1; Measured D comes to -0.8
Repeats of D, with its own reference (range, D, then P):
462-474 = -1.0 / 2.6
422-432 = -0.4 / 1.4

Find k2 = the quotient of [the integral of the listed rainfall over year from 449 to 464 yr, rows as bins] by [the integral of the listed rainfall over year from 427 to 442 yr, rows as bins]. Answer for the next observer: 0.88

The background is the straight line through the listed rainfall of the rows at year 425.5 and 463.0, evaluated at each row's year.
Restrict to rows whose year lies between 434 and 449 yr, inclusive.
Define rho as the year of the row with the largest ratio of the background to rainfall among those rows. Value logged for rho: 448.0 yr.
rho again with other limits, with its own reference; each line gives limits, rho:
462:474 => 463.0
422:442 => 423.0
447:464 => 463.0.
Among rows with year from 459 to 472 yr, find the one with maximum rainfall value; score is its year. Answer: 470.5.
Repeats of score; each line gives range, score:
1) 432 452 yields 438.0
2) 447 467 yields 450.5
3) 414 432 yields 428.0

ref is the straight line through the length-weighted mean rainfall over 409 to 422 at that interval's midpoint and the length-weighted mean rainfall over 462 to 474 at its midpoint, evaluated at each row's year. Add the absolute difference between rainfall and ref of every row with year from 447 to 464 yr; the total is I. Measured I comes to 14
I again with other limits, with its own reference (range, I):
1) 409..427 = 3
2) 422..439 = 17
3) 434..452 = 26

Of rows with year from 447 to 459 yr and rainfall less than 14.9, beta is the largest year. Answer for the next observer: 458.0 yr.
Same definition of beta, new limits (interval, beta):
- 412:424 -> 423.0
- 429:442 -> 430.5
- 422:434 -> 430.5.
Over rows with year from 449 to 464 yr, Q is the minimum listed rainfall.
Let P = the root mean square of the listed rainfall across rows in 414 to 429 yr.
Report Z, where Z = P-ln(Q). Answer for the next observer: 10.8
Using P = 13.2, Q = 11.33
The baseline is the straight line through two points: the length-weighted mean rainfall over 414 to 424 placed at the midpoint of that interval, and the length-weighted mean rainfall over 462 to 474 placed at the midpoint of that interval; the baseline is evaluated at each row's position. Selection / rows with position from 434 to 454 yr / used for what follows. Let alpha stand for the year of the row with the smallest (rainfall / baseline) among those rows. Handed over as 448.0 yr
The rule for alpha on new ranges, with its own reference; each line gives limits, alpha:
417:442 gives 420.5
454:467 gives 463.0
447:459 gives 458.0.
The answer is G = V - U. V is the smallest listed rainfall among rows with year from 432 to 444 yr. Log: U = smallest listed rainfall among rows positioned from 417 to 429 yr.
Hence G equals 3.3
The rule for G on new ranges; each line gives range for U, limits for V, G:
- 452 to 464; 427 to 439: 2.8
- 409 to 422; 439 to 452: 3.0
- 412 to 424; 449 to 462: 0.6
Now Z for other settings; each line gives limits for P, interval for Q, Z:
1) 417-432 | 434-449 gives 10.9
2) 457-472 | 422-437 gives 10.1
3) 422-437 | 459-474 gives 12.3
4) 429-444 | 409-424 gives 13.7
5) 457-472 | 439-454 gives 9.9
